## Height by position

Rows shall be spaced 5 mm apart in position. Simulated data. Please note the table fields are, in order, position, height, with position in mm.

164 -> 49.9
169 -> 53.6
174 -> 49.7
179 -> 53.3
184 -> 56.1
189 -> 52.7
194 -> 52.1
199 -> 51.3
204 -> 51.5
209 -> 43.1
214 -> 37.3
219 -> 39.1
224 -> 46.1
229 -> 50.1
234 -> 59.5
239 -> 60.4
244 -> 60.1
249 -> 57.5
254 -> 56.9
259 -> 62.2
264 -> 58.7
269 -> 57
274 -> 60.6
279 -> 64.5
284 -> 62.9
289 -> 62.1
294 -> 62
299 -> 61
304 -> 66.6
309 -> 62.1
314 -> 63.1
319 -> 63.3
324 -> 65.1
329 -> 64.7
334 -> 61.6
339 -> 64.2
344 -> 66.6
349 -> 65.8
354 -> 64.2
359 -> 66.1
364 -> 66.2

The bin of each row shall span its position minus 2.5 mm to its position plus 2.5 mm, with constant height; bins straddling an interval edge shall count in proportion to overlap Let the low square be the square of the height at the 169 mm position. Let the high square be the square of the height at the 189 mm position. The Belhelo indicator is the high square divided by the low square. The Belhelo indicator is 1.0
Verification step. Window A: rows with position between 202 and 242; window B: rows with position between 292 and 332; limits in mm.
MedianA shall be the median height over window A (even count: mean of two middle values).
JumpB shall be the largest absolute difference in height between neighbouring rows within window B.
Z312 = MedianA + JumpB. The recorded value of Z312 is 53.7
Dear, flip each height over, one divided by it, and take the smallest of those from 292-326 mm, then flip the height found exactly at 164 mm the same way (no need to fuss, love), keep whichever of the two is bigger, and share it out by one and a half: 0.0134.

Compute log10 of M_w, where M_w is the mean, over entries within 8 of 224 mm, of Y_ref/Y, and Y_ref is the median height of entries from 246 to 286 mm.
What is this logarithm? 0.13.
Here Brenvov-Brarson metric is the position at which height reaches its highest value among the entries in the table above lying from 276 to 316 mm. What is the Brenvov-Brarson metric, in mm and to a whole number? 304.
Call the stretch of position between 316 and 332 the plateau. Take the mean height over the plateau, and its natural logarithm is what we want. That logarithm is 4.16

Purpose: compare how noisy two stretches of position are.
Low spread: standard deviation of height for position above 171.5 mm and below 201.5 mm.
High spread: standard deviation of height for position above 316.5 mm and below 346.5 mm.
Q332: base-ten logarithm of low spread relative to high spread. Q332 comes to 0.10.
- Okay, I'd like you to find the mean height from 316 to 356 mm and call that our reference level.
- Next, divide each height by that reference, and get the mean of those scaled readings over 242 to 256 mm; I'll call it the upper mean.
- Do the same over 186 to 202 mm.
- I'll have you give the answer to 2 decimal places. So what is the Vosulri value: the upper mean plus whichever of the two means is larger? 1.81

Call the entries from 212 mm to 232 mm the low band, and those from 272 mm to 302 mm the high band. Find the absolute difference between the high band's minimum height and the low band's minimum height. 23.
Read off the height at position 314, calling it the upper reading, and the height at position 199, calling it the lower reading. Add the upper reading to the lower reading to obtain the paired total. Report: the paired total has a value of 114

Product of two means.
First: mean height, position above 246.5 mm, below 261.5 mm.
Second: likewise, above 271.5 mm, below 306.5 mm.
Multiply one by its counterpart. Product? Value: 3698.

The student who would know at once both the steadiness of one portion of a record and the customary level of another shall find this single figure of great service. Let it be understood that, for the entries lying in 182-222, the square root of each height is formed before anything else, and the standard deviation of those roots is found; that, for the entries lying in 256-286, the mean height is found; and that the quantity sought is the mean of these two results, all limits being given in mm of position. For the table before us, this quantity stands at 30.7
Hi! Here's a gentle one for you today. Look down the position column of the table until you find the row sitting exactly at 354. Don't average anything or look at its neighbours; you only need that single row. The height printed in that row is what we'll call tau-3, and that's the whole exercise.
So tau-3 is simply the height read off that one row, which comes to 64.2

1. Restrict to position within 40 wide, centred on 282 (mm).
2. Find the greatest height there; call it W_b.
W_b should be 64.5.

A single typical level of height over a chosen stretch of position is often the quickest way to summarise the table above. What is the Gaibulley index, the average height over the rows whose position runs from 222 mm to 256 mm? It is 56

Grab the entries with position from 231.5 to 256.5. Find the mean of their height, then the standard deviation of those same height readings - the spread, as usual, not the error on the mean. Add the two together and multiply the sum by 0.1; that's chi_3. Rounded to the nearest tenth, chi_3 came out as 6.0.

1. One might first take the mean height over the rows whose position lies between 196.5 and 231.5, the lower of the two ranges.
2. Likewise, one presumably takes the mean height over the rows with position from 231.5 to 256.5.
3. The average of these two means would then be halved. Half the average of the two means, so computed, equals 26.1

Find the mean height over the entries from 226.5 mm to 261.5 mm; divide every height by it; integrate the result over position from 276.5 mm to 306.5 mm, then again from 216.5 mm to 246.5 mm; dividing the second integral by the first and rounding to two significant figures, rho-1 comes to 0.83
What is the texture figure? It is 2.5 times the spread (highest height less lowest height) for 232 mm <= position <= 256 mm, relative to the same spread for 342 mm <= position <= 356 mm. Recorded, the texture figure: 3.6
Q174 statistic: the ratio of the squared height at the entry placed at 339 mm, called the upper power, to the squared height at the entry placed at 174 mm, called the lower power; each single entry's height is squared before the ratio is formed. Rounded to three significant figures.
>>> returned 1.67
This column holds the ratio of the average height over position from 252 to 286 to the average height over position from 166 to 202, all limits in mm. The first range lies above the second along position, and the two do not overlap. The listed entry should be 1.15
